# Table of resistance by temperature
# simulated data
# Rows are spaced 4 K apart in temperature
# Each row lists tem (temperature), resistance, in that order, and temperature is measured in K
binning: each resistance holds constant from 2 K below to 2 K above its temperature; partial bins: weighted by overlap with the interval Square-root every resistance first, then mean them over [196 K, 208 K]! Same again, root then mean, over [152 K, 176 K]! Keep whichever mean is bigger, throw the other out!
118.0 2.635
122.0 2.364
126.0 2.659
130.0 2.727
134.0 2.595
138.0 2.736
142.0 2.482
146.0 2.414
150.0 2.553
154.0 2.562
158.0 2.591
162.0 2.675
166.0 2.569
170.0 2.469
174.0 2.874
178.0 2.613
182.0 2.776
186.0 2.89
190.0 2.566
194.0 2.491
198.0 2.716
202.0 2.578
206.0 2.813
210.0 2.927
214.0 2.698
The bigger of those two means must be 1.64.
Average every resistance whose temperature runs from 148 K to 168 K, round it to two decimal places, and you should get 2.59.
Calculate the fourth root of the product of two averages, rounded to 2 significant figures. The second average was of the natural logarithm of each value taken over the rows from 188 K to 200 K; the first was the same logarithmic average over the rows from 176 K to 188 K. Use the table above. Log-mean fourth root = 0.99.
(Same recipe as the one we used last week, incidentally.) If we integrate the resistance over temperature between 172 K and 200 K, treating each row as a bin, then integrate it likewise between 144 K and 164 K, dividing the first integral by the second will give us 1.5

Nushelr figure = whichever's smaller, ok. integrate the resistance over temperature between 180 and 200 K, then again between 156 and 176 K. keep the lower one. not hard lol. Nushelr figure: 52.7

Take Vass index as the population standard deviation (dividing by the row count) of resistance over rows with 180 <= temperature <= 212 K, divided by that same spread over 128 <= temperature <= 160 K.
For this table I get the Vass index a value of 1.5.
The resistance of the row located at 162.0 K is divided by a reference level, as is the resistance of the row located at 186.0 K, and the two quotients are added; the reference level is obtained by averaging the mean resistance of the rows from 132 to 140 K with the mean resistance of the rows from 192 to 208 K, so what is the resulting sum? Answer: 2.09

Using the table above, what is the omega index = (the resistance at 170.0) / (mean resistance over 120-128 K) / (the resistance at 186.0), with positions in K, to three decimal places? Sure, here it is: 0.340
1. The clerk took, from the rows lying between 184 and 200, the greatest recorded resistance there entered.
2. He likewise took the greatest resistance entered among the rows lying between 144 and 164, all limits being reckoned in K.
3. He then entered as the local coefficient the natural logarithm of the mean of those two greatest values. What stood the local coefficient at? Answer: 1.02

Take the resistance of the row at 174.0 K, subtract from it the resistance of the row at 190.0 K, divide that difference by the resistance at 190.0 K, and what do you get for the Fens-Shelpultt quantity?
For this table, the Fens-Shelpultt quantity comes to 0.12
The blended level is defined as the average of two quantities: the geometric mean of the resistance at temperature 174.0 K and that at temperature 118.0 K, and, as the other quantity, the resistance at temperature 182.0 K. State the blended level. 2.76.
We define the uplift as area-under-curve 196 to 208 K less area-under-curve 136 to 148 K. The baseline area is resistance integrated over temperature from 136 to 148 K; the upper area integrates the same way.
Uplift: 1.9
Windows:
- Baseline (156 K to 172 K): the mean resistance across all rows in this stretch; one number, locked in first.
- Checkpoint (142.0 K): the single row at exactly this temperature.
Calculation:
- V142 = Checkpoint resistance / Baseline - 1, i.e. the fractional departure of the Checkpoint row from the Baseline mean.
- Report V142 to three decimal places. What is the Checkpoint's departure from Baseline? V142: -0.036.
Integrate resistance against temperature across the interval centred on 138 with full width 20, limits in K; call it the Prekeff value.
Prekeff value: 51.8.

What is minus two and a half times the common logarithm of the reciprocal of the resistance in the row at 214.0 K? 1.08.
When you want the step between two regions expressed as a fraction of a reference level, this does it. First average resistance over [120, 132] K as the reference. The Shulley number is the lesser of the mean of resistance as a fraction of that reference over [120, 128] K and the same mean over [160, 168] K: 0.97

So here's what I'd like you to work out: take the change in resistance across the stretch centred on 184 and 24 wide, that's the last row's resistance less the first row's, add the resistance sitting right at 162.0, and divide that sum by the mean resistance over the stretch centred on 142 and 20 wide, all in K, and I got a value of 0.90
